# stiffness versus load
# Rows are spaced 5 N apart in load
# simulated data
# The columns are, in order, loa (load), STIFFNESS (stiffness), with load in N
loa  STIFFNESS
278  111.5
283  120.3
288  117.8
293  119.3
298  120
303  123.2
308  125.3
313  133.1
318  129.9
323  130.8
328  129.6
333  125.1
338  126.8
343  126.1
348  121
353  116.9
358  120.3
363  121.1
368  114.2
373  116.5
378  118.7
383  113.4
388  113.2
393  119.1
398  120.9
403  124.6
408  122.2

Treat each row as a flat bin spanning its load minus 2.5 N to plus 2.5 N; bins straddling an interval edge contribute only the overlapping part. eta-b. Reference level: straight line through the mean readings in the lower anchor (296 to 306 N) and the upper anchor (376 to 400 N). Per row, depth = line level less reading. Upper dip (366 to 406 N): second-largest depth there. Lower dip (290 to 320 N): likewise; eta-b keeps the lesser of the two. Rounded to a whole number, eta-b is 2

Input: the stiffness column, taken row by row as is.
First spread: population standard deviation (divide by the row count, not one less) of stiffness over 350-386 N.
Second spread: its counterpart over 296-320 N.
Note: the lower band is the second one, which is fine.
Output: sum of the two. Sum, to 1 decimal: 7.4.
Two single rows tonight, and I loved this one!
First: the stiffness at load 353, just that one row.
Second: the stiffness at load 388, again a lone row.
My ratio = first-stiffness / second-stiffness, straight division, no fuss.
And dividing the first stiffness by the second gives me 1.03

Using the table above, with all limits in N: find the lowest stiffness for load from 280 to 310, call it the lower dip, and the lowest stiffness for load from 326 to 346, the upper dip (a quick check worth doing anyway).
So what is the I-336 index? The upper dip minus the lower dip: 7.3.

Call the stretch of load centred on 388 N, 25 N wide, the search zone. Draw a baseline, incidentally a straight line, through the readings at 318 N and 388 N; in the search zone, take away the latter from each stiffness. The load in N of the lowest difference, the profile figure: 383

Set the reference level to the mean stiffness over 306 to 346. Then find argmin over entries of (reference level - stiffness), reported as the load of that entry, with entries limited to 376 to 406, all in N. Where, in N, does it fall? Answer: 403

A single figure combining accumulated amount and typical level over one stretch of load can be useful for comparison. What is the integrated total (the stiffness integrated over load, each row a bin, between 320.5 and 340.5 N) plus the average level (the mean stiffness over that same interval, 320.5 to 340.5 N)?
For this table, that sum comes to 2690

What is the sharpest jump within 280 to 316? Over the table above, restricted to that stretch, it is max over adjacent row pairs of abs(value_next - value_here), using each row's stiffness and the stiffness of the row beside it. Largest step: 7.8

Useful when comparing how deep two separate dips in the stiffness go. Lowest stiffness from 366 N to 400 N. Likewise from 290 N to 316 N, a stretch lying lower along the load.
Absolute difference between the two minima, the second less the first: 6.1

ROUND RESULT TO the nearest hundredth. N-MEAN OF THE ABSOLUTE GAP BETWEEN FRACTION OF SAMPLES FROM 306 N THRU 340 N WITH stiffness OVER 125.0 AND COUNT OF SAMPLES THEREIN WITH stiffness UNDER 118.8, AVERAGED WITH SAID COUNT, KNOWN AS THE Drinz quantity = 0.50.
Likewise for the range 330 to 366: 0.79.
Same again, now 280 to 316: 0.86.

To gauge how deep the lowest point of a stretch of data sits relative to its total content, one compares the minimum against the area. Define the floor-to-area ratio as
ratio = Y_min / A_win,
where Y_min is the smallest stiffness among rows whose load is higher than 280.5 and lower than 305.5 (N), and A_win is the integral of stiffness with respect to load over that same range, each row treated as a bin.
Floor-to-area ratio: 0.0392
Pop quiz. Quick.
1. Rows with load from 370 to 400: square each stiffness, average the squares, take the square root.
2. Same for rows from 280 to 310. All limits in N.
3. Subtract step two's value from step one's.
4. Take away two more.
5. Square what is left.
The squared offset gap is 36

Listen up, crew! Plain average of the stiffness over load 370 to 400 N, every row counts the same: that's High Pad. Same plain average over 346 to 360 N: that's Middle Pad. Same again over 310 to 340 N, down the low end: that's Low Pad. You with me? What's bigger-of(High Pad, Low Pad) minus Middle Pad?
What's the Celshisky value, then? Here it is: 10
